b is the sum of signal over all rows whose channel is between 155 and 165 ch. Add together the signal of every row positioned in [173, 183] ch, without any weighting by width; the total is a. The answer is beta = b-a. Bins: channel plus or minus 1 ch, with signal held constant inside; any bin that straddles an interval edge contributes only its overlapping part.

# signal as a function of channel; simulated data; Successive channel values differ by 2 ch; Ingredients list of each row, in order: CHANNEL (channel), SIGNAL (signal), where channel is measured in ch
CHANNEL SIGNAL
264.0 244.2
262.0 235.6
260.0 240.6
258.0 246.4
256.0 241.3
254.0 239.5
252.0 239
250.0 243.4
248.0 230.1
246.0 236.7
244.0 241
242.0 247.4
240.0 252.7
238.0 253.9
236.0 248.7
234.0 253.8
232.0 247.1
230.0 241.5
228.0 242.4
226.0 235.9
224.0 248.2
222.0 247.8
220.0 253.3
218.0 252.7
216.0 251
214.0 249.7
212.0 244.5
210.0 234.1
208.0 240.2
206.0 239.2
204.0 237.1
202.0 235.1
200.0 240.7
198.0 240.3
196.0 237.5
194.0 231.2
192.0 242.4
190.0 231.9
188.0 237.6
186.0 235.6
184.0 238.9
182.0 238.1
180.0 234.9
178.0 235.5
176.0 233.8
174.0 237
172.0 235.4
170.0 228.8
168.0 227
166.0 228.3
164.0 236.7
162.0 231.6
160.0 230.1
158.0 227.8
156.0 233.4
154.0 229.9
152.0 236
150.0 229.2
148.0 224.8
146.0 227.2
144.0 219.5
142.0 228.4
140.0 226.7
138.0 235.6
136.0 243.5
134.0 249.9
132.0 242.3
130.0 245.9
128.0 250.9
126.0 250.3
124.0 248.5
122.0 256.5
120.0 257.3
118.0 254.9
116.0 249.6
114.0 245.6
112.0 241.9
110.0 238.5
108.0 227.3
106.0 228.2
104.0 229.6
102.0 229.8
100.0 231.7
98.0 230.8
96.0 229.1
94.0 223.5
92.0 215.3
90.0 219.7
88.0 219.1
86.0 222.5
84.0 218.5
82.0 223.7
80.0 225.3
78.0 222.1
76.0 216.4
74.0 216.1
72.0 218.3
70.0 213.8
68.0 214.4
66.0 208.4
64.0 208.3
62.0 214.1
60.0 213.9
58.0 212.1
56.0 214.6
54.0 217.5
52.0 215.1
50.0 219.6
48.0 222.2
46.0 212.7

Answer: -20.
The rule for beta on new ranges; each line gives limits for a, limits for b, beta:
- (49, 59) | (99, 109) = 68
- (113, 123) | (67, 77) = -185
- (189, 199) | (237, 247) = 48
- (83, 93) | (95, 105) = 56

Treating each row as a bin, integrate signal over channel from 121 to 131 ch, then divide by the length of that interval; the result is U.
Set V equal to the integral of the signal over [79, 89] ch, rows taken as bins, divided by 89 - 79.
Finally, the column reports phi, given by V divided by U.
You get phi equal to 0.89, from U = 250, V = 222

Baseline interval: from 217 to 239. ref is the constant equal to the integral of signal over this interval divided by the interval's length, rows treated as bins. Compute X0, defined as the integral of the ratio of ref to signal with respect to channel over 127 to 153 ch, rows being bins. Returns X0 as 27.4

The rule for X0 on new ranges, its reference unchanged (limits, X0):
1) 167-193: 27.4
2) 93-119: 27.4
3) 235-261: 26.5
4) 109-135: 25.9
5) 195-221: 26.6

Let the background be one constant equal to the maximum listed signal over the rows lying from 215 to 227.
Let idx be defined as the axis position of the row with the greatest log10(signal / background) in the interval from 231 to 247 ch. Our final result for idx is 238.0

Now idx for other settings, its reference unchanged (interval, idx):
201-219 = 218.0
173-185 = 184.0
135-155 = 136.0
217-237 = 234.0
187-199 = 192.0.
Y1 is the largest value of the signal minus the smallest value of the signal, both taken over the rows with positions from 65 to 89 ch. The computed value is 17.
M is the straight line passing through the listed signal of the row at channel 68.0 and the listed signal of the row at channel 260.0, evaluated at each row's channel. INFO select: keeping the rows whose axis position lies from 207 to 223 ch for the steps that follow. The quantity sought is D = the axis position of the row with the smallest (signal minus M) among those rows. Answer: 210.0 ch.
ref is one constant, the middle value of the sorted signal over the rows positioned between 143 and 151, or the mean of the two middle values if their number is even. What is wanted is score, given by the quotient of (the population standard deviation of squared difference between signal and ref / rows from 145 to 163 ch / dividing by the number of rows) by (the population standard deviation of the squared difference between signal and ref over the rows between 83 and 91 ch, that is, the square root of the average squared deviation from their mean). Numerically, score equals 1.86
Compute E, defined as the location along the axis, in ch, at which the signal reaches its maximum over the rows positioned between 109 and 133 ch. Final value 120.0 ch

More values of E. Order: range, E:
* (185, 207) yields 192.0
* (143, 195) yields 192.0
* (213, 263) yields 238.0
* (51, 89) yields 80.0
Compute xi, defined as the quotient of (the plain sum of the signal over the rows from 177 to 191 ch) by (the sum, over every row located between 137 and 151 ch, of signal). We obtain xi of 1.04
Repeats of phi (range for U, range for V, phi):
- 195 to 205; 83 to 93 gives 0.92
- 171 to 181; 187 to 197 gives 1.00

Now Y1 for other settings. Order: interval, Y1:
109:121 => 19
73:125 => 42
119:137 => 15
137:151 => 16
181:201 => 11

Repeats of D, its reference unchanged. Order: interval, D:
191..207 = 194.0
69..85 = 70.0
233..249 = 248.0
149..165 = 158.0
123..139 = 138.0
